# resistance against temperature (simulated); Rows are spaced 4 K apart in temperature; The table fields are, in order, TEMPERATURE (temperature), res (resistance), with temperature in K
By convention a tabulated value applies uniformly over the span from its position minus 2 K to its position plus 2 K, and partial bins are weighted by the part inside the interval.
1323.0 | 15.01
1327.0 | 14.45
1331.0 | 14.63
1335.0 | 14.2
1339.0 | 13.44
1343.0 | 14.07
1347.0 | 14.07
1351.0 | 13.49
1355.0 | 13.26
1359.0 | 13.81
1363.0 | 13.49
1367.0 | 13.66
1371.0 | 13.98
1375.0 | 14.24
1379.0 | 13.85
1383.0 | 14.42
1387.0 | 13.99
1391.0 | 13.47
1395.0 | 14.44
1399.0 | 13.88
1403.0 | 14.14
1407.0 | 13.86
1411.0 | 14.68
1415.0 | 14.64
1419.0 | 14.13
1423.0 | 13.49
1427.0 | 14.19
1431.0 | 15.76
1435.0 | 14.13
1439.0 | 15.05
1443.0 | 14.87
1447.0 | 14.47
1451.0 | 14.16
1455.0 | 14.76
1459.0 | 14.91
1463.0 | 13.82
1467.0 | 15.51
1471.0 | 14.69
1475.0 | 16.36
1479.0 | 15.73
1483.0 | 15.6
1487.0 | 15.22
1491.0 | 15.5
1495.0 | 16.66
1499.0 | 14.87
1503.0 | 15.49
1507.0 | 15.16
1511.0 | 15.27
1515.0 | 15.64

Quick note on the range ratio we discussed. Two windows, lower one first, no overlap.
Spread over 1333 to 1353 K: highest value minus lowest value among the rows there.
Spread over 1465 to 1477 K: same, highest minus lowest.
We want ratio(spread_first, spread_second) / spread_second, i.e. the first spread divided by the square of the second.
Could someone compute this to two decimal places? 0.27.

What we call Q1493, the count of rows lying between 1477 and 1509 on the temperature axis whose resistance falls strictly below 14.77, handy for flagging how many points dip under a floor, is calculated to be 0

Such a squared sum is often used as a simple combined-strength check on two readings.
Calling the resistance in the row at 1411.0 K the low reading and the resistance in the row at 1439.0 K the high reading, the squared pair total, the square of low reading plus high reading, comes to 884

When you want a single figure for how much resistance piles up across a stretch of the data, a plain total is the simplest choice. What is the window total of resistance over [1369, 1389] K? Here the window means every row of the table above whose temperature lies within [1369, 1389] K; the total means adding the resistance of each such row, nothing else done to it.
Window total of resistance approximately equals 70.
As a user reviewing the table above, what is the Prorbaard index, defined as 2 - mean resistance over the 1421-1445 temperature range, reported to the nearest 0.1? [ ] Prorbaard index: -12.6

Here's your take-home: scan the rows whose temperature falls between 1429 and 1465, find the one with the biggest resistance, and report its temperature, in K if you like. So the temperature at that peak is 1431.0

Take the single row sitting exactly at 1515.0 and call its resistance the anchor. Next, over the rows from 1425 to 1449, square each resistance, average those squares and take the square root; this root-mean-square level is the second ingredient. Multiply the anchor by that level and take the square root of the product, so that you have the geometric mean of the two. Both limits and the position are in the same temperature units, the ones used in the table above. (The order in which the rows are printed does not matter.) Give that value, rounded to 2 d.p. 15.19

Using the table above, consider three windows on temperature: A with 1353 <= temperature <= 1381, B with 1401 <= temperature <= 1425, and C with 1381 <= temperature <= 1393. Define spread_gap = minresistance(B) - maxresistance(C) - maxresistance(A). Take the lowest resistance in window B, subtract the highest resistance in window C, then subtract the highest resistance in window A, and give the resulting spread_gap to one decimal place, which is -15.2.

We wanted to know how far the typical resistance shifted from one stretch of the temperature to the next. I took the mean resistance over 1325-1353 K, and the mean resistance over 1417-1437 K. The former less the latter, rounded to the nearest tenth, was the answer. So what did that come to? -0.3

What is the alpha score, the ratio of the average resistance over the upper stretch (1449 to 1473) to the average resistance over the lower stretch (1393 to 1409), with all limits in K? 1.04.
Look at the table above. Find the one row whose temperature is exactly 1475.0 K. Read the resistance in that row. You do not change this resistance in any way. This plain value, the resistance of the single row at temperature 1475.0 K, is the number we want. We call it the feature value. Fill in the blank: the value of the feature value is 16.36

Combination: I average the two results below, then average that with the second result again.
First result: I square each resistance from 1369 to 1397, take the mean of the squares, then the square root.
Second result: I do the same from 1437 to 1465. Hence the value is 14.5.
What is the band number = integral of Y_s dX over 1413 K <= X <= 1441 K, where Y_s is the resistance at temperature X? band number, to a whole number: 406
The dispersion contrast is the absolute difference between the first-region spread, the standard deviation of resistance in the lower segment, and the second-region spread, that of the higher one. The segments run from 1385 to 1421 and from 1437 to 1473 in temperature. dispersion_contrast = 0.10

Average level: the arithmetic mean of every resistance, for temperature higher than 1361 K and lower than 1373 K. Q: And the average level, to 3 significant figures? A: 13.7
